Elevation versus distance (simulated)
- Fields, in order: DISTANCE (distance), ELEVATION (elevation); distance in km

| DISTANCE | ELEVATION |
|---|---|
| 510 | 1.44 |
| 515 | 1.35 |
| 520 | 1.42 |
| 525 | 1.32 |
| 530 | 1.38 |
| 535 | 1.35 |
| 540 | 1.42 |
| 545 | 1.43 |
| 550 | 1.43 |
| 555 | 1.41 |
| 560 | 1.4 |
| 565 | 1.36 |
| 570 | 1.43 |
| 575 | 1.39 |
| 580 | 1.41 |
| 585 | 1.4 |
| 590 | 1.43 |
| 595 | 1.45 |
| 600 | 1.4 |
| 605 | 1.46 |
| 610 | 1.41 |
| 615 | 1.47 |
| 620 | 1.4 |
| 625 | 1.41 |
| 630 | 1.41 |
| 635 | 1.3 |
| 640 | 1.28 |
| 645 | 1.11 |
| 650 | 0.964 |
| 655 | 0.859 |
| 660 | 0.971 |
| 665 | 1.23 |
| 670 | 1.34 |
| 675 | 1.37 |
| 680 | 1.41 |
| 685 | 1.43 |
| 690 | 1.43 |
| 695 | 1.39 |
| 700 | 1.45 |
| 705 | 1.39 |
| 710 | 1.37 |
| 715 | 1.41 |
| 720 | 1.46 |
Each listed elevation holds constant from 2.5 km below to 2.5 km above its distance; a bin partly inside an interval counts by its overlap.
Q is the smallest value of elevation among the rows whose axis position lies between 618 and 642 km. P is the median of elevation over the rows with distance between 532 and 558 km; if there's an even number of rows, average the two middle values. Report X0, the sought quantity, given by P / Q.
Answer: 1.1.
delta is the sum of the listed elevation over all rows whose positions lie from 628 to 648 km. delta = 5.10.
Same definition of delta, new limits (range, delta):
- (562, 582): 5.59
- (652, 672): 4.40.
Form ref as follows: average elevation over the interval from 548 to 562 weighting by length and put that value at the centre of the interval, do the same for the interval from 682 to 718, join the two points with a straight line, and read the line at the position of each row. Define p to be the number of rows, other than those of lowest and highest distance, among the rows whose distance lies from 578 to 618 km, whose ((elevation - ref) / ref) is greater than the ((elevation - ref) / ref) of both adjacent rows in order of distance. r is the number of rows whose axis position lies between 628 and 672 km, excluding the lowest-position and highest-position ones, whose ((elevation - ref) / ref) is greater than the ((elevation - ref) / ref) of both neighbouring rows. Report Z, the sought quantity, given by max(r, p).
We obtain 2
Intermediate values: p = 2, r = 0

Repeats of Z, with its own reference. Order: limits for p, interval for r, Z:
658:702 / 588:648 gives 4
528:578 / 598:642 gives 3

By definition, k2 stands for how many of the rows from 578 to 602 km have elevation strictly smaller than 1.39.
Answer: 0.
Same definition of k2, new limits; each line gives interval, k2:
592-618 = 0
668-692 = 2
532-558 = 1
